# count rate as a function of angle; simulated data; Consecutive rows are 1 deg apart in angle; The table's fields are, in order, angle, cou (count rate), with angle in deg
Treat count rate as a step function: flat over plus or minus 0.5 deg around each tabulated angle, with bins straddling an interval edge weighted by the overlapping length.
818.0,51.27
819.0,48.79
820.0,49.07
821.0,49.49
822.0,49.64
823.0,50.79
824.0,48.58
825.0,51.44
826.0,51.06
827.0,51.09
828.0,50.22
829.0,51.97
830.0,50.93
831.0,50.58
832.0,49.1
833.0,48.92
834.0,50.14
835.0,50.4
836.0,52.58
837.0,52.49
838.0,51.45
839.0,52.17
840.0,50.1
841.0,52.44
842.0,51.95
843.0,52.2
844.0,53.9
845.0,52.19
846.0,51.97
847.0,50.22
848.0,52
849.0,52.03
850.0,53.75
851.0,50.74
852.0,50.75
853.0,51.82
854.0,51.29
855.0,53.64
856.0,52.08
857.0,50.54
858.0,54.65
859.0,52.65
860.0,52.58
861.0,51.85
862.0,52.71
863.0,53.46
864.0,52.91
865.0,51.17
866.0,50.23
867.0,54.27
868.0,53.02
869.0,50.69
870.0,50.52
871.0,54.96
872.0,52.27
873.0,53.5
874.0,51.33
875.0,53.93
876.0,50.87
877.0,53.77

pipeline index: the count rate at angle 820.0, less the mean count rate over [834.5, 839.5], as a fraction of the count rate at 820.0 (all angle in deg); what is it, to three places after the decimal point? -0.056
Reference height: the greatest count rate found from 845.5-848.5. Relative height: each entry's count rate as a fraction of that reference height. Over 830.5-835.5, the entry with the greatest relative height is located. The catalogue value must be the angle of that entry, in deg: 831.0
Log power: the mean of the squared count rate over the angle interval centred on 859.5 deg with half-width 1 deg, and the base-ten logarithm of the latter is 3.44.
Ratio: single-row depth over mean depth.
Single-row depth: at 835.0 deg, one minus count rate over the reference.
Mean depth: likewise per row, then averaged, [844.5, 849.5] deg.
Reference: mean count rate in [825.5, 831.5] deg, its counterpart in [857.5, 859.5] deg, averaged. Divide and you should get 3.0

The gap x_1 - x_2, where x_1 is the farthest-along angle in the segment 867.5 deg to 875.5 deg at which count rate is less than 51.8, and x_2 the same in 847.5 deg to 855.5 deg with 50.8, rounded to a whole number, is 22 deg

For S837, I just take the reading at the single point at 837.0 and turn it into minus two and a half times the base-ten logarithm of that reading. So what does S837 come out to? -4.30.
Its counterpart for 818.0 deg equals -4.27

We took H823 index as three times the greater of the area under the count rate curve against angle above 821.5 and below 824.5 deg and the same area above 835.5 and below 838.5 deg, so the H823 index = 470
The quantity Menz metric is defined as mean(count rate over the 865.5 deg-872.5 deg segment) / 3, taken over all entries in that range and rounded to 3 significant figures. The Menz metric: 17.4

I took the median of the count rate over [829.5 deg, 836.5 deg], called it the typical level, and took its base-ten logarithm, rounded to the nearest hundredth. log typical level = 1.70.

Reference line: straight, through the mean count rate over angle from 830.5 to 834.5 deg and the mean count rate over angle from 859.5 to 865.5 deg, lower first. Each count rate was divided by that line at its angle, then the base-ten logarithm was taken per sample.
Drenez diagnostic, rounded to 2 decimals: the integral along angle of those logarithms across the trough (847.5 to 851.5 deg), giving 0.03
